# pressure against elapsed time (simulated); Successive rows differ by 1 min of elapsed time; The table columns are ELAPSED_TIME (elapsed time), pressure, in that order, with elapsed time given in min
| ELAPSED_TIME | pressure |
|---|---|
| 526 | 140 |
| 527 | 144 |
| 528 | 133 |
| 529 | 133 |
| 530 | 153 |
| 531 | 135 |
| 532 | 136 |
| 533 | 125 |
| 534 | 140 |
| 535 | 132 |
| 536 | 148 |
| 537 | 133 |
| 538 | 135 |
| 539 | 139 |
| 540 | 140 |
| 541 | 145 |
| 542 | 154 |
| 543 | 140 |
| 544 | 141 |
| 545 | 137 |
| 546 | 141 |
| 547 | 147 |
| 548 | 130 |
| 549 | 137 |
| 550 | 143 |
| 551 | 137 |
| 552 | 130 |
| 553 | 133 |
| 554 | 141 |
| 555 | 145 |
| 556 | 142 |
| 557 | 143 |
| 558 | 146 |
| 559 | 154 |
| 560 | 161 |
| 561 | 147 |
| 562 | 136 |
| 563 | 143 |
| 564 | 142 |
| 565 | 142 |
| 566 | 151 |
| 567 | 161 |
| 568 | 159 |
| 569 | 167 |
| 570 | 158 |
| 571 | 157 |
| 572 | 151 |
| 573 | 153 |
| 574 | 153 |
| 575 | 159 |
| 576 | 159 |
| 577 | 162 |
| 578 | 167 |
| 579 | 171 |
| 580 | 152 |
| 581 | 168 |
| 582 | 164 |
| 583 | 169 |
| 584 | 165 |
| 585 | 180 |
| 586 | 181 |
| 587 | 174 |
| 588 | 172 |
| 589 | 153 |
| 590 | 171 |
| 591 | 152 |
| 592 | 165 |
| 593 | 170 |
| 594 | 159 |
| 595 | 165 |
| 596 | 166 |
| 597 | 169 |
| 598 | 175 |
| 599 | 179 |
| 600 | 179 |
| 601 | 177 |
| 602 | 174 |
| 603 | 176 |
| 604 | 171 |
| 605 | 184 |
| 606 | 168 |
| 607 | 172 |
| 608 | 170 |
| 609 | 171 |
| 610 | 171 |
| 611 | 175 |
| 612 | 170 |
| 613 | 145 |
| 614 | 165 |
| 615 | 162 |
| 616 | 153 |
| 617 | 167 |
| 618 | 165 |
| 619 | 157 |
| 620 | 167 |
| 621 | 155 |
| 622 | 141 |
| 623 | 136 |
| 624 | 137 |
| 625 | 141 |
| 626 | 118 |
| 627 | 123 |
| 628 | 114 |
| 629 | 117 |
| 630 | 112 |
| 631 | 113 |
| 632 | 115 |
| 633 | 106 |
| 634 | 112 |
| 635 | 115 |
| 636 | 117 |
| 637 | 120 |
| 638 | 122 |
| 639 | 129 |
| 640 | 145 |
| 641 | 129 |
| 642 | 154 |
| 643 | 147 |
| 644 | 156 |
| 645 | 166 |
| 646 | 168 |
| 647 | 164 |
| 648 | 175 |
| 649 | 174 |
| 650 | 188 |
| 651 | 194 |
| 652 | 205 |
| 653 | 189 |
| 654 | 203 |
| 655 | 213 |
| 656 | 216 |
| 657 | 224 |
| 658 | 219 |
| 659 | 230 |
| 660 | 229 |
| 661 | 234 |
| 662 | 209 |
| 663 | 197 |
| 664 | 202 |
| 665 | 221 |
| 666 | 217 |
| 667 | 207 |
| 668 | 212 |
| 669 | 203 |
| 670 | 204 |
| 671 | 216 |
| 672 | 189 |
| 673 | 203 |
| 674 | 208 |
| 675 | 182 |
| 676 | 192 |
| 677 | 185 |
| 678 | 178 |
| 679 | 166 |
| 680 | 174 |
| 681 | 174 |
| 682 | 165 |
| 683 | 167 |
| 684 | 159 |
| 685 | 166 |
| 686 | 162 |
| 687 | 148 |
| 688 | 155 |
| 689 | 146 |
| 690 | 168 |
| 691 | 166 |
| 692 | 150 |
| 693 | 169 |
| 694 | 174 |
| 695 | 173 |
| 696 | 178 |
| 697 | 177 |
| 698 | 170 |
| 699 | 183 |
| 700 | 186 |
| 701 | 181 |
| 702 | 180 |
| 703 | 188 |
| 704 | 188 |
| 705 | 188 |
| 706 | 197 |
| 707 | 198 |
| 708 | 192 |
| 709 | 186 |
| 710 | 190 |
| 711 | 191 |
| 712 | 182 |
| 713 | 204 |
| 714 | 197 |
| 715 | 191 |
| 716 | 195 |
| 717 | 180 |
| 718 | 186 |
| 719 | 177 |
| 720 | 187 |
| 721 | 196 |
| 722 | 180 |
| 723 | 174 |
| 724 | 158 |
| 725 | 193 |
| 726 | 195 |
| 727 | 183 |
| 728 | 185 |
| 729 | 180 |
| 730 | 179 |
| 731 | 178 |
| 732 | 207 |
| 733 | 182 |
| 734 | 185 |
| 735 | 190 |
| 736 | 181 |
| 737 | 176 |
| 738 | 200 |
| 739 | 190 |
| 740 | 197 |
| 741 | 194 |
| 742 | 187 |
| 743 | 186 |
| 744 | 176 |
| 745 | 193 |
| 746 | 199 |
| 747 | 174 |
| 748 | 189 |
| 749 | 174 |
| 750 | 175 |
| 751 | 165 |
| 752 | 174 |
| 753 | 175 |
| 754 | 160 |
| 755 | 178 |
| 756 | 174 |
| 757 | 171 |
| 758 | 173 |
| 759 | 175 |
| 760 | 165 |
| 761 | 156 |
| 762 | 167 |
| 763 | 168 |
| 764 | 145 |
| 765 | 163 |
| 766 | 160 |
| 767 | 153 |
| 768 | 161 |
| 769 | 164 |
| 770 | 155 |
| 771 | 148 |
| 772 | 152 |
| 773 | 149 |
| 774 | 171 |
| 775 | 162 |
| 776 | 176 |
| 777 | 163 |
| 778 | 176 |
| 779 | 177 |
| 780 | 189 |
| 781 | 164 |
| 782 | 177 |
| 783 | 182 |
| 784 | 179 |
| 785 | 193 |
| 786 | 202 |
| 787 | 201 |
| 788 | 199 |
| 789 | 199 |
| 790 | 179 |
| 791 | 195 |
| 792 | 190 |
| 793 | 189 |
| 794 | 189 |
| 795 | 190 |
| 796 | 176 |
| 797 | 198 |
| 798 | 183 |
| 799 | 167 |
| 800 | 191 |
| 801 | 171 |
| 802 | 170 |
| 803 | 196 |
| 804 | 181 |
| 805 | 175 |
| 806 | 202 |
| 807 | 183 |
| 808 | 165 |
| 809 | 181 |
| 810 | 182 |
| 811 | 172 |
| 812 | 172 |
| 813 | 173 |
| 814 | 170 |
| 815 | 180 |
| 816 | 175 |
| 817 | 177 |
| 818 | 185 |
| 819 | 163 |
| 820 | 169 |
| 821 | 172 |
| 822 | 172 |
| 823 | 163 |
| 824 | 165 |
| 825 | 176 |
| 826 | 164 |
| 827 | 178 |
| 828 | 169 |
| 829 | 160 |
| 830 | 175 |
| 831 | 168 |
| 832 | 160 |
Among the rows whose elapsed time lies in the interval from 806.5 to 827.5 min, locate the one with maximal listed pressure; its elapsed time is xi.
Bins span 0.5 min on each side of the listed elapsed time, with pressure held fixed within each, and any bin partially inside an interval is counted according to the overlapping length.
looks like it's 818 min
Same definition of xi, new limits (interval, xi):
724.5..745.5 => 732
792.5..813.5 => 806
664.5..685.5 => 665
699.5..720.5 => 713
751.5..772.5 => 755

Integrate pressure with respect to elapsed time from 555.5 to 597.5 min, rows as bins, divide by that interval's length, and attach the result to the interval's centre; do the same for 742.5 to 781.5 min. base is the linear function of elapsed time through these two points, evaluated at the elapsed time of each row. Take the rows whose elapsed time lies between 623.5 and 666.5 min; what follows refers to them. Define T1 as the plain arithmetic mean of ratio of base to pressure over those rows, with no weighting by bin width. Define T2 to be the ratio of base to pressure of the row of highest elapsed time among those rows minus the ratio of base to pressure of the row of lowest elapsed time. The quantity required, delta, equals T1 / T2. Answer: -2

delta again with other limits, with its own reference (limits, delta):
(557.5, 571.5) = -15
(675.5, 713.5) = -23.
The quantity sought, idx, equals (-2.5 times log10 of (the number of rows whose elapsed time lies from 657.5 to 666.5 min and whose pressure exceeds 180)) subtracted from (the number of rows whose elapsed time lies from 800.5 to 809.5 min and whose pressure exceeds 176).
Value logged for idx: 7.4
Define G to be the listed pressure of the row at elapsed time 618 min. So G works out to 165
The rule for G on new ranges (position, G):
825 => 176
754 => 160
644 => 156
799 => 167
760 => 165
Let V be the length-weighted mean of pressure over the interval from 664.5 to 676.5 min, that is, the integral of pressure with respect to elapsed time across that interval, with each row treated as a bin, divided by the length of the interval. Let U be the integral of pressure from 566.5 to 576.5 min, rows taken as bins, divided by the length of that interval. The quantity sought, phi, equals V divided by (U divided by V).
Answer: 265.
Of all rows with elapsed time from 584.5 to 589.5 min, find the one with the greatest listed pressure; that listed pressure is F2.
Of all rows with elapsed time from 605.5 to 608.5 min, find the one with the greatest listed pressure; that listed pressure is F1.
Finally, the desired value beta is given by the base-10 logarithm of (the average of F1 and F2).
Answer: 2.25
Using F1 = 172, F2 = 181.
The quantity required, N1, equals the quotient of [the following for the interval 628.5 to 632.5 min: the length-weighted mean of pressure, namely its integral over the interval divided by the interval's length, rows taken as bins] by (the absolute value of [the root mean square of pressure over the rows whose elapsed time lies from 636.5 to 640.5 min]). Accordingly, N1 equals 0.88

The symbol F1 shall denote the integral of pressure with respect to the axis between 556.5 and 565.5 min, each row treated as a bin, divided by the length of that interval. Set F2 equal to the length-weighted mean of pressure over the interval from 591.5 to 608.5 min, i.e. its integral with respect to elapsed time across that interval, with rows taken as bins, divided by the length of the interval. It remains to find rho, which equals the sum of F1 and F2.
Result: 318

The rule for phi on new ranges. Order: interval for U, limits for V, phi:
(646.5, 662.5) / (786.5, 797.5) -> 179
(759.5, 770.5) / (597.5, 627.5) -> 163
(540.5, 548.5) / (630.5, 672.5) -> 222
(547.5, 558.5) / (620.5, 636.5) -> 109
